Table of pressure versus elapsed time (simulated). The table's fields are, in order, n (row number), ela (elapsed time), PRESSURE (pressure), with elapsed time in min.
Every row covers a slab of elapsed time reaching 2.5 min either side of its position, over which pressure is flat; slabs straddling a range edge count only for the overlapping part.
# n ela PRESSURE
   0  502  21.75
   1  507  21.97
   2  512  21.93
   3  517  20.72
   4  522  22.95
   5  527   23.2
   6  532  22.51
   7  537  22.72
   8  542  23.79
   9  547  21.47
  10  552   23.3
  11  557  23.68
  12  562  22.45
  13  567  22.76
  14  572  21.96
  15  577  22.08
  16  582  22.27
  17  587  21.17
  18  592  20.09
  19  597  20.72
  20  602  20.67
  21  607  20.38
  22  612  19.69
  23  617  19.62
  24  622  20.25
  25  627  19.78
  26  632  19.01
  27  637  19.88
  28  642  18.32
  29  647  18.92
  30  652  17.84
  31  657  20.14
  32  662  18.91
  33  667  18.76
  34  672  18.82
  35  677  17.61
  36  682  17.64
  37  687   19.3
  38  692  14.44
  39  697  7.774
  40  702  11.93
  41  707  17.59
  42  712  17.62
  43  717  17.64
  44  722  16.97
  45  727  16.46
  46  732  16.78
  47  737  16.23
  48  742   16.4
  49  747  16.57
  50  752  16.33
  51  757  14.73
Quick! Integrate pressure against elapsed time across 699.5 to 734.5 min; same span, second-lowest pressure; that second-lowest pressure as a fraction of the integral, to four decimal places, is 0.0286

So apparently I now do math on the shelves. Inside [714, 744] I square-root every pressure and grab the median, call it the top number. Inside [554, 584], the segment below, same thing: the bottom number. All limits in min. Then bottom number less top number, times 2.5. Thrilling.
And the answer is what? 1.6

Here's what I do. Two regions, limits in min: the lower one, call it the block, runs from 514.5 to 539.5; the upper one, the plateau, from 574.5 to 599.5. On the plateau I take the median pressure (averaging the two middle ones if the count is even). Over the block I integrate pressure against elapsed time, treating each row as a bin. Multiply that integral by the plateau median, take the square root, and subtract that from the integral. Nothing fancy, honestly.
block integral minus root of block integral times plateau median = 452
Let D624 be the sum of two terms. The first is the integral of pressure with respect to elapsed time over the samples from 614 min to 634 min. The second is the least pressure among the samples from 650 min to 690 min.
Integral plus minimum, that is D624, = 411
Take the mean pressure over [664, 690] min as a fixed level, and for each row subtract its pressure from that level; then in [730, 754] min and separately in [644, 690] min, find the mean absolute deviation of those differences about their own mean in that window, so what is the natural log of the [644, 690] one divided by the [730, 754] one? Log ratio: 1.3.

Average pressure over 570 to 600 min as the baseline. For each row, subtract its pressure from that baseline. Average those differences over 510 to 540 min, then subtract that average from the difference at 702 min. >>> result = 10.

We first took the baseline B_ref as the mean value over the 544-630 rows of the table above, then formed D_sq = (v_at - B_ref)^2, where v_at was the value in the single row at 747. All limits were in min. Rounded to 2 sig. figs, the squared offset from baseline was 23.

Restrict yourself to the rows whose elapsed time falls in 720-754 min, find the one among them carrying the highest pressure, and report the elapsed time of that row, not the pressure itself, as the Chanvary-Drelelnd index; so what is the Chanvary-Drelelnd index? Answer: 722 min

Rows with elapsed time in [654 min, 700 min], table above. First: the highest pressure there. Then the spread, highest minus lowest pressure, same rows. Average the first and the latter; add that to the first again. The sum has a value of 36.4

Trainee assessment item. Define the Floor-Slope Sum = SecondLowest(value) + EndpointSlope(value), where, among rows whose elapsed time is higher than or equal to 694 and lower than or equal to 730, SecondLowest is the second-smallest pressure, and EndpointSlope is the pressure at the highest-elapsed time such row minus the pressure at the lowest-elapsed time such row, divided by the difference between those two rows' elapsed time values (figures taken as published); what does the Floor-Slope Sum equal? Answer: 12.2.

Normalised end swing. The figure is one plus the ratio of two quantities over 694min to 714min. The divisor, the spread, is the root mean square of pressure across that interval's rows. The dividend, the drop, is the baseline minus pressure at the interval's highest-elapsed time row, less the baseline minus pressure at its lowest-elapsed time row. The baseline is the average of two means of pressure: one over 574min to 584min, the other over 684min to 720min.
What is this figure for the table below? 0.31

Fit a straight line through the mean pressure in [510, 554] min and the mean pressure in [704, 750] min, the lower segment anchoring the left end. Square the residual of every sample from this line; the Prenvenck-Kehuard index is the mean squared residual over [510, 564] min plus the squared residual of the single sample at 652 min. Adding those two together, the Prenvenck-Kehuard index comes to 2.9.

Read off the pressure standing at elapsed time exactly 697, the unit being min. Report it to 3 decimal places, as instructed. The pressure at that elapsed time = 7.774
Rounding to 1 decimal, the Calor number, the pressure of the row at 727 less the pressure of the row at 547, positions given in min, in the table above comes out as -5.0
